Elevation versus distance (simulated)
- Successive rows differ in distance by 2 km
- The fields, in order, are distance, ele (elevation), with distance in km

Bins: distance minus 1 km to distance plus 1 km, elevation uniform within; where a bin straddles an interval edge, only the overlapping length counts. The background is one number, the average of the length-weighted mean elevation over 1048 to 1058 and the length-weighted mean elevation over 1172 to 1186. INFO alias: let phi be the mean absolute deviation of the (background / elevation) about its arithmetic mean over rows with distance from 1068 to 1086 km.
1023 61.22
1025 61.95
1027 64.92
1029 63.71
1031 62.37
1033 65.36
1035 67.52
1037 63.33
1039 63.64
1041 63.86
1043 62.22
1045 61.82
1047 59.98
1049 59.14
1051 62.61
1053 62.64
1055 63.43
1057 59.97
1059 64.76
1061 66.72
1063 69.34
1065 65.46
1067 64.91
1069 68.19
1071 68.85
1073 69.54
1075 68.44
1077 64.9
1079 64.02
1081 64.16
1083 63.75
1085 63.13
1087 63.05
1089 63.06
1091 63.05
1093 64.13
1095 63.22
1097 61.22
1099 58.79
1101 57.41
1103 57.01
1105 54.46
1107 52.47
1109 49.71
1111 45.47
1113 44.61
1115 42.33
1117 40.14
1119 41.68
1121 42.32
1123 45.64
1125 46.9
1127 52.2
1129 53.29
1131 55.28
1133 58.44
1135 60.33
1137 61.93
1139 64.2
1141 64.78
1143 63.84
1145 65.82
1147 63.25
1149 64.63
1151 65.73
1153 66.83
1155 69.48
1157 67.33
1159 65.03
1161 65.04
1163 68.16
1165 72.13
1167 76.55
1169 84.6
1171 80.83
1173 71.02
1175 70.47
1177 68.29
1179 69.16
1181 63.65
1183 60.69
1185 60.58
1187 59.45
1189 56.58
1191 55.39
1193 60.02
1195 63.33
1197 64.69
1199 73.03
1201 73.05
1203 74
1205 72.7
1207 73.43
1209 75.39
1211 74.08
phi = 0.03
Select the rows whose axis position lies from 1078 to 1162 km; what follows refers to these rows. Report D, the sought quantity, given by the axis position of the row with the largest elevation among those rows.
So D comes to 1155 km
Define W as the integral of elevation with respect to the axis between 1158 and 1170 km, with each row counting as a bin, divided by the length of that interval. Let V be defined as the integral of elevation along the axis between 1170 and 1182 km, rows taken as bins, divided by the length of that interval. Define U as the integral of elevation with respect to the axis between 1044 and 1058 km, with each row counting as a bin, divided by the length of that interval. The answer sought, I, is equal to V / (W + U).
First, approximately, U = 61.4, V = 70.6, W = 72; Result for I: 0.53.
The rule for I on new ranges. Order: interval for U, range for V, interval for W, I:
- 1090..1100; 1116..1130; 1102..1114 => 0.41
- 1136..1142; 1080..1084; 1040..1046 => 0.51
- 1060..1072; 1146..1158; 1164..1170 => 0.46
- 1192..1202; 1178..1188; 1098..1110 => 0.51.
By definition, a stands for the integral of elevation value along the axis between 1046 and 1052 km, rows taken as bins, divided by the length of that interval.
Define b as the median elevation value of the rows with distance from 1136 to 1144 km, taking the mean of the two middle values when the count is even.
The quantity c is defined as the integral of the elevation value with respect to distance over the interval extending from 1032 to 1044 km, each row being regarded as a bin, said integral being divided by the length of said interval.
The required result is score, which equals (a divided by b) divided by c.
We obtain 0.0147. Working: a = 61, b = 64.0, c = 64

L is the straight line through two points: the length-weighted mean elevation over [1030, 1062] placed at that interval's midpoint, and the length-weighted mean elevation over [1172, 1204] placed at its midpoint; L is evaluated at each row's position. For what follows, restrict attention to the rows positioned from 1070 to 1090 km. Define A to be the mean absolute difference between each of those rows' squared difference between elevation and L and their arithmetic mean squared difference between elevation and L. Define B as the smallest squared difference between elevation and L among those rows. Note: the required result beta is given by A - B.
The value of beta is 12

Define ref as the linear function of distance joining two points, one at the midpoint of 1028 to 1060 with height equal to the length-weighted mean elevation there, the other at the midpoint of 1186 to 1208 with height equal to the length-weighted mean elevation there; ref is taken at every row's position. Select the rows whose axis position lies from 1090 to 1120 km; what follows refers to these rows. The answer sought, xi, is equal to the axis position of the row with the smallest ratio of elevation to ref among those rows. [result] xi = 1117 km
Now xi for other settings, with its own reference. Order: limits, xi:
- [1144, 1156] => 1147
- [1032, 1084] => 1049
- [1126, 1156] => 1127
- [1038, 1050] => 1049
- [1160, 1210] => 1191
